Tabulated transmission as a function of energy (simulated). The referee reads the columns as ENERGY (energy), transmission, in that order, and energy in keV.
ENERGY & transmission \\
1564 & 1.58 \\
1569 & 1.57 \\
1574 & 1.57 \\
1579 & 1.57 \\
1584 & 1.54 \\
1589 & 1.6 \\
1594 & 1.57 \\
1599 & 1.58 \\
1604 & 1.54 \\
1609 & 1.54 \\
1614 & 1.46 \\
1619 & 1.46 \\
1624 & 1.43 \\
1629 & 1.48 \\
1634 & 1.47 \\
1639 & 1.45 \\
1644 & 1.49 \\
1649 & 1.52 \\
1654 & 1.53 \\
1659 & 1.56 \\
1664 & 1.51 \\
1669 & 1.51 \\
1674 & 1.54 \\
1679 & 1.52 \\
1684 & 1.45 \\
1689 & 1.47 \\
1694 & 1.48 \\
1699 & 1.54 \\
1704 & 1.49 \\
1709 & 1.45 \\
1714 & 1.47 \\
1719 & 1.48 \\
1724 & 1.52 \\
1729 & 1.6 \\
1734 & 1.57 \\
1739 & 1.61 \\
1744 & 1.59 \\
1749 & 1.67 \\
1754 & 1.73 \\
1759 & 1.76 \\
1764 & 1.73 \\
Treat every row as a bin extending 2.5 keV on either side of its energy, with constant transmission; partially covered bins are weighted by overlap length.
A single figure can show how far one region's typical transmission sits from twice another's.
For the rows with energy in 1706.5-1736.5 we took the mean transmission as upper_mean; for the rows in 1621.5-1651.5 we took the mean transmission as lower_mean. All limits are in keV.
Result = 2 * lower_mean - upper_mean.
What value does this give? 1.43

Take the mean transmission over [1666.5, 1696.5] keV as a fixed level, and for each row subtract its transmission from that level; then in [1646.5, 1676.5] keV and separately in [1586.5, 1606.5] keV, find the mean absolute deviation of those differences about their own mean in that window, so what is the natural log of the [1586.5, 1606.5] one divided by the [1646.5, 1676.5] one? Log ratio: 0.2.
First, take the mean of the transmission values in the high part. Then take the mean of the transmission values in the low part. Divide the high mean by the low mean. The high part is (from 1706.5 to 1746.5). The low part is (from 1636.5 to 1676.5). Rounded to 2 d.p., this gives 1.01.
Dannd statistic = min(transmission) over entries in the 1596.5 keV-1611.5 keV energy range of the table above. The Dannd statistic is 1.54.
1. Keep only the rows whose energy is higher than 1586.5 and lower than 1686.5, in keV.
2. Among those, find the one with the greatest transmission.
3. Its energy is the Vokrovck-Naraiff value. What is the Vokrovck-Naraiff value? 1589 keV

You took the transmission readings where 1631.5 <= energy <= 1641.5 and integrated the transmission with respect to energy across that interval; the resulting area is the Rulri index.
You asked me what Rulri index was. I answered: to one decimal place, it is 14.6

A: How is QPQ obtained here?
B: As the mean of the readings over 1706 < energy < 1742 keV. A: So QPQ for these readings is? 1.53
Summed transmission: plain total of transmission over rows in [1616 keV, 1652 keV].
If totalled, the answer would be 10.3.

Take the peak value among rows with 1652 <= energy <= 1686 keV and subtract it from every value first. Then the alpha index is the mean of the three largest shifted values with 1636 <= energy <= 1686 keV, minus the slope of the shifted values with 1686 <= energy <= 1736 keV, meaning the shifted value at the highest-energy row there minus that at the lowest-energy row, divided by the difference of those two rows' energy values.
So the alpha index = -0.019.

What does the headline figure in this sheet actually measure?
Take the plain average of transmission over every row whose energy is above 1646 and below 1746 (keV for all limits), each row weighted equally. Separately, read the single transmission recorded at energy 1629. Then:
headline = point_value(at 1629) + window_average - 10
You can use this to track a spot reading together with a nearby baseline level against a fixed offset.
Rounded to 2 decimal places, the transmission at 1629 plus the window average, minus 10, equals -7.00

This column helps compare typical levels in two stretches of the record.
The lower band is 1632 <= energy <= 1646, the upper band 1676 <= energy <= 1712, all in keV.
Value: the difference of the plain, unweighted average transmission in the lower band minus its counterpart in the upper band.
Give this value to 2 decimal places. -0.02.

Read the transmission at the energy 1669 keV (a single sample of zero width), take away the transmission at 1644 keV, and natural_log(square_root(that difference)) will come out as -2.0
